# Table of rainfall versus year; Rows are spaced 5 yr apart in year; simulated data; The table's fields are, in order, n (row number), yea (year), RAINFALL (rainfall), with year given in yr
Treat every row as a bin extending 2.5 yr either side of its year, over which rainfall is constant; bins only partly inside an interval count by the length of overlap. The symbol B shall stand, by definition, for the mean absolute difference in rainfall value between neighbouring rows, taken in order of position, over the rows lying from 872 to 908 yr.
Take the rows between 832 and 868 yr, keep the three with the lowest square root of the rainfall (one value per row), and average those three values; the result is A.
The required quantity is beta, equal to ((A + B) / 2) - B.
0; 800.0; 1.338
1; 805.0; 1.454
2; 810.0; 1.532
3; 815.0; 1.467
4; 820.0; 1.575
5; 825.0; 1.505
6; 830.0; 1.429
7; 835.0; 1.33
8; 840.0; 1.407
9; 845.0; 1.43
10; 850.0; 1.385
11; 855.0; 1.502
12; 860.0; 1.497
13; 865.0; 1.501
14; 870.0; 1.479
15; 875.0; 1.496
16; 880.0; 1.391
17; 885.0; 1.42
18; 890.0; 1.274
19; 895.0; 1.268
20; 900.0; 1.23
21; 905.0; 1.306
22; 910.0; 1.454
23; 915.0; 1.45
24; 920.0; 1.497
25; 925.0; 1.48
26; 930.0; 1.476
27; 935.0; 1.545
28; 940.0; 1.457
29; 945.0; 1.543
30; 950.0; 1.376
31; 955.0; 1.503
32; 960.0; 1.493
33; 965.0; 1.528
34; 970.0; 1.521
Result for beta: 0.553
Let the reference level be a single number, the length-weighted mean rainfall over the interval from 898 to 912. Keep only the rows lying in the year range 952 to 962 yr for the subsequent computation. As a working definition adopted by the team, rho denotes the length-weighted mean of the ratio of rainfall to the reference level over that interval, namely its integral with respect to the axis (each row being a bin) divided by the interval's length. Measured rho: 1.12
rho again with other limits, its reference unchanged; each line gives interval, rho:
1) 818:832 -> 1.13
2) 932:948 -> 1.14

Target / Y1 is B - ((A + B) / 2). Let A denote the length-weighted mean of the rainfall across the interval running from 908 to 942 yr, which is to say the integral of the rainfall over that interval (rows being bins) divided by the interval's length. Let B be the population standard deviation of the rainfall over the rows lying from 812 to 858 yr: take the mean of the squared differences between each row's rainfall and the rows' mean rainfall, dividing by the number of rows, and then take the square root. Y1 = -0.71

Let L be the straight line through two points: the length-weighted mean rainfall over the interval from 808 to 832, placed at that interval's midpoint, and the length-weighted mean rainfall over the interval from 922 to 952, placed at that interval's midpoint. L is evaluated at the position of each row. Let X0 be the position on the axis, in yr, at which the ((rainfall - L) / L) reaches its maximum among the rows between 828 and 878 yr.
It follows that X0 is 865.0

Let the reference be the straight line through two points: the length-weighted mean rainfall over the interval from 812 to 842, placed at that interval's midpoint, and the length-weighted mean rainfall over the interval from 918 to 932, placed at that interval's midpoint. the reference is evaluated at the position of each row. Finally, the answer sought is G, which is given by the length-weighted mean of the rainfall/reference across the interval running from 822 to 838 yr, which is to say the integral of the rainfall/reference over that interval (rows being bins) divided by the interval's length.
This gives 0.98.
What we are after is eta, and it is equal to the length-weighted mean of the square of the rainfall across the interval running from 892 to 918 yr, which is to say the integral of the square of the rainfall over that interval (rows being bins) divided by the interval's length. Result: 1.8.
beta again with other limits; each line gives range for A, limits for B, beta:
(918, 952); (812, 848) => 0.561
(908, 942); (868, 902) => 0.574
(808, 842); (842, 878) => 0.572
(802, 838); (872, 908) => 0.559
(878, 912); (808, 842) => 0.519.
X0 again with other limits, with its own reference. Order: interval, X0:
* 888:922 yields 920.0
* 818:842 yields 820.0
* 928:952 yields 935.0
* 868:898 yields 875.0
